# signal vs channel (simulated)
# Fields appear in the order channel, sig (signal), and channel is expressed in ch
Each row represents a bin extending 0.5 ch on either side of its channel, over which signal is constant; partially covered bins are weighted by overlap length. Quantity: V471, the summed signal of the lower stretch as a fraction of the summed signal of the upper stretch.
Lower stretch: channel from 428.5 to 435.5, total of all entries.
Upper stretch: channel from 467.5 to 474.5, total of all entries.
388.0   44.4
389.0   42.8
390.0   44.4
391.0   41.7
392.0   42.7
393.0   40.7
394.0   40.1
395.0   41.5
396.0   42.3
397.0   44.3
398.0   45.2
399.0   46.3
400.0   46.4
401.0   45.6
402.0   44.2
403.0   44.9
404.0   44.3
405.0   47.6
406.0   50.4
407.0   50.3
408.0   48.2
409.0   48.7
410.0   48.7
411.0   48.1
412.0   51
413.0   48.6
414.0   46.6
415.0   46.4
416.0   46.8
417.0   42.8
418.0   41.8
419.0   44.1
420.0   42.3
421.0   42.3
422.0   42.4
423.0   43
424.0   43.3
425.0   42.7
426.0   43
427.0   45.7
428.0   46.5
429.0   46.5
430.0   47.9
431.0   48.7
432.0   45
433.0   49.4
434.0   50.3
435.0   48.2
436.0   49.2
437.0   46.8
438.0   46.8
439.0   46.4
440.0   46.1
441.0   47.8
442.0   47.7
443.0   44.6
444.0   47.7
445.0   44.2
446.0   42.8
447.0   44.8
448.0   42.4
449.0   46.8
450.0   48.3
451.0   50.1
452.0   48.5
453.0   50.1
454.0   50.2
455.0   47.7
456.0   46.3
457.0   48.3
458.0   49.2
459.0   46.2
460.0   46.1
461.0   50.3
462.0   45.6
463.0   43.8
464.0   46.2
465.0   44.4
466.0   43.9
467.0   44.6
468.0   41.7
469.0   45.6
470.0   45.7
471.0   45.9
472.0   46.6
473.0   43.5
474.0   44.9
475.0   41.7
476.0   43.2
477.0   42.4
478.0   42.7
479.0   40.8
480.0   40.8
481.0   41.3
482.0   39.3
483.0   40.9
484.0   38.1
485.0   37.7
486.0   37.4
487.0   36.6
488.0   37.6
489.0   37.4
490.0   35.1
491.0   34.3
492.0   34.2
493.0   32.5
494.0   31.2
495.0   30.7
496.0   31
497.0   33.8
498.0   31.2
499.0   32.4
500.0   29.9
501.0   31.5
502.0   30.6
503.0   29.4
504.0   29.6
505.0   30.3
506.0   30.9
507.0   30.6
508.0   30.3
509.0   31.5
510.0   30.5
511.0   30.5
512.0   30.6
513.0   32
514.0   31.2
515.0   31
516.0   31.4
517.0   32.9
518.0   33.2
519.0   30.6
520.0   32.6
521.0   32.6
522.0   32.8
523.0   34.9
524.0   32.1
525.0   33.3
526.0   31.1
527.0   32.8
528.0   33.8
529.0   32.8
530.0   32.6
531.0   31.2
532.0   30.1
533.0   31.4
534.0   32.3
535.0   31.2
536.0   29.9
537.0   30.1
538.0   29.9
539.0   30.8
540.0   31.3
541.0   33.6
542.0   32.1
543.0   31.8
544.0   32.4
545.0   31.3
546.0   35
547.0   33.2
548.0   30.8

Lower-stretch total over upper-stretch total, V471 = 1.07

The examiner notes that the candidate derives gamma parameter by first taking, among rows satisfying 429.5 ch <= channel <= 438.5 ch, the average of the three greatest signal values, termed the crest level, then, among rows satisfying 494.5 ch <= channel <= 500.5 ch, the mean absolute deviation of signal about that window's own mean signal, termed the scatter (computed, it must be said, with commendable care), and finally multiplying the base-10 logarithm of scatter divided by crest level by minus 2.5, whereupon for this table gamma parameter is 4.2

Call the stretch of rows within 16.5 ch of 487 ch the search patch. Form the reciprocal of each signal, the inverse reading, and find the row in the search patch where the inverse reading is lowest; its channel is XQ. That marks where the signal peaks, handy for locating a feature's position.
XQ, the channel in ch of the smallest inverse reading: 472.0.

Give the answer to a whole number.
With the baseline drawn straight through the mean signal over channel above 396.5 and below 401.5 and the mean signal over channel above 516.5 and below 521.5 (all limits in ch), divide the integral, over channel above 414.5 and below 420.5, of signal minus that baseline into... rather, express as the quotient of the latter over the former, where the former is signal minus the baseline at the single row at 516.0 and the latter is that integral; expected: -2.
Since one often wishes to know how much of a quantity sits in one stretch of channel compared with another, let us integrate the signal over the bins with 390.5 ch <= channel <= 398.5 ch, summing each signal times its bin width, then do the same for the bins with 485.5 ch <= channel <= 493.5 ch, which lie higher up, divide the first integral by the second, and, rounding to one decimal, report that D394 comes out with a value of 1.2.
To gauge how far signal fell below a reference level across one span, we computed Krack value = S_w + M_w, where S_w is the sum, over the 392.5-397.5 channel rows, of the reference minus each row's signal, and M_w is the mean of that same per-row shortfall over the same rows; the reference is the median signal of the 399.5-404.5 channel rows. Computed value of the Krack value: 19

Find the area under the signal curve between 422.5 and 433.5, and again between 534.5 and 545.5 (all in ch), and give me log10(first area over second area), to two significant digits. 0.16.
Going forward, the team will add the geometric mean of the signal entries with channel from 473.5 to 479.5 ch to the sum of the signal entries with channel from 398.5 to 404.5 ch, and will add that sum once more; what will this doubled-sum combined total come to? 586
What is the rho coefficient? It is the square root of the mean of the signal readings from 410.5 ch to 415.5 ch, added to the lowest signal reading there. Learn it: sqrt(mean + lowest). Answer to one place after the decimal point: 9.7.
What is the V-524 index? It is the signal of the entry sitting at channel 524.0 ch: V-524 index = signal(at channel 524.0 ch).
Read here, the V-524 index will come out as 32.1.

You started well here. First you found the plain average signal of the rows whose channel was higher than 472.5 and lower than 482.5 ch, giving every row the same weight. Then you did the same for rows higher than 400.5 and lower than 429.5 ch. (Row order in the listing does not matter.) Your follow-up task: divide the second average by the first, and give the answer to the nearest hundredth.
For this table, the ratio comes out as 1.09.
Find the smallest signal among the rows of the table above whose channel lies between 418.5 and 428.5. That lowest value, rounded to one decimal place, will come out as 42.3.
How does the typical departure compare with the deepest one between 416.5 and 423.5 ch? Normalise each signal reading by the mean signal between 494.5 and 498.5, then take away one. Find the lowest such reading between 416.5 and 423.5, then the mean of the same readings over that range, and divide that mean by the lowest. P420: 1.09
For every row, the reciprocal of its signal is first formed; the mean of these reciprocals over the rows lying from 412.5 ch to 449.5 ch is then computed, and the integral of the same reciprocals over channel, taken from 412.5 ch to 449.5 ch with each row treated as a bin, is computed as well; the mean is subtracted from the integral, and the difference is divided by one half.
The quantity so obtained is 1.6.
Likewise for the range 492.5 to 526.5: 2.1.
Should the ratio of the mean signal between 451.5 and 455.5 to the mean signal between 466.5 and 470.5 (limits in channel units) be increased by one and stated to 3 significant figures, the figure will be 2.11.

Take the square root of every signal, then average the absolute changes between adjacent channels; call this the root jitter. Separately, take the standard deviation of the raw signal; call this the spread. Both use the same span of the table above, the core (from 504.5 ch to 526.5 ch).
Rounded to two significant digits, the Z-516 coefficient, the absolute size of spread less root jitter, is 1.1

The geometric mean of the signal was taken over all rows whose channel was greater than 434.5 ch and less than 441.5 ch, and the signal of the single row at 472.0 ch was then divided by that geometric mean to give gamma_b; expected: 0.98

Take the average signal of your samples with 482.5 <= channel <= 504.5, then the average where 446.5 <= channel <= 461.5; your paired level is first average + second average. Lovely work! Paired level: 81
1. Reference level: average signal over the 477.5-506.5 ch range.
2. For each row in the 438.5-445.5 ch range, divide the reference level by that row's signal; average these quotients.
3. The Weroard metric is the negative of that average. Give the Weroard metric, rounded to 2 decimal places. -0.75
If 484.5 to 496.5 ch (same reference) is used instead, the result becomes -1.01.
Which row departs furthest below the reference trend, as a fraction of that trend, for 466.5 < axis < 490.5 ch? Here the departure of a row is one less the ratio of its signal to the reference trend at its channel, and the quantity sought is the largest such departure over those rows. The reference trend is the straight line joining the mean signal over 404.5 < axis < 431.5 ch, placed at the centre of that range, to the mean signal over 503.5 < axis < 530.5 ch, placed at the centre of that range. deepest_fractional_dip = 0.02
